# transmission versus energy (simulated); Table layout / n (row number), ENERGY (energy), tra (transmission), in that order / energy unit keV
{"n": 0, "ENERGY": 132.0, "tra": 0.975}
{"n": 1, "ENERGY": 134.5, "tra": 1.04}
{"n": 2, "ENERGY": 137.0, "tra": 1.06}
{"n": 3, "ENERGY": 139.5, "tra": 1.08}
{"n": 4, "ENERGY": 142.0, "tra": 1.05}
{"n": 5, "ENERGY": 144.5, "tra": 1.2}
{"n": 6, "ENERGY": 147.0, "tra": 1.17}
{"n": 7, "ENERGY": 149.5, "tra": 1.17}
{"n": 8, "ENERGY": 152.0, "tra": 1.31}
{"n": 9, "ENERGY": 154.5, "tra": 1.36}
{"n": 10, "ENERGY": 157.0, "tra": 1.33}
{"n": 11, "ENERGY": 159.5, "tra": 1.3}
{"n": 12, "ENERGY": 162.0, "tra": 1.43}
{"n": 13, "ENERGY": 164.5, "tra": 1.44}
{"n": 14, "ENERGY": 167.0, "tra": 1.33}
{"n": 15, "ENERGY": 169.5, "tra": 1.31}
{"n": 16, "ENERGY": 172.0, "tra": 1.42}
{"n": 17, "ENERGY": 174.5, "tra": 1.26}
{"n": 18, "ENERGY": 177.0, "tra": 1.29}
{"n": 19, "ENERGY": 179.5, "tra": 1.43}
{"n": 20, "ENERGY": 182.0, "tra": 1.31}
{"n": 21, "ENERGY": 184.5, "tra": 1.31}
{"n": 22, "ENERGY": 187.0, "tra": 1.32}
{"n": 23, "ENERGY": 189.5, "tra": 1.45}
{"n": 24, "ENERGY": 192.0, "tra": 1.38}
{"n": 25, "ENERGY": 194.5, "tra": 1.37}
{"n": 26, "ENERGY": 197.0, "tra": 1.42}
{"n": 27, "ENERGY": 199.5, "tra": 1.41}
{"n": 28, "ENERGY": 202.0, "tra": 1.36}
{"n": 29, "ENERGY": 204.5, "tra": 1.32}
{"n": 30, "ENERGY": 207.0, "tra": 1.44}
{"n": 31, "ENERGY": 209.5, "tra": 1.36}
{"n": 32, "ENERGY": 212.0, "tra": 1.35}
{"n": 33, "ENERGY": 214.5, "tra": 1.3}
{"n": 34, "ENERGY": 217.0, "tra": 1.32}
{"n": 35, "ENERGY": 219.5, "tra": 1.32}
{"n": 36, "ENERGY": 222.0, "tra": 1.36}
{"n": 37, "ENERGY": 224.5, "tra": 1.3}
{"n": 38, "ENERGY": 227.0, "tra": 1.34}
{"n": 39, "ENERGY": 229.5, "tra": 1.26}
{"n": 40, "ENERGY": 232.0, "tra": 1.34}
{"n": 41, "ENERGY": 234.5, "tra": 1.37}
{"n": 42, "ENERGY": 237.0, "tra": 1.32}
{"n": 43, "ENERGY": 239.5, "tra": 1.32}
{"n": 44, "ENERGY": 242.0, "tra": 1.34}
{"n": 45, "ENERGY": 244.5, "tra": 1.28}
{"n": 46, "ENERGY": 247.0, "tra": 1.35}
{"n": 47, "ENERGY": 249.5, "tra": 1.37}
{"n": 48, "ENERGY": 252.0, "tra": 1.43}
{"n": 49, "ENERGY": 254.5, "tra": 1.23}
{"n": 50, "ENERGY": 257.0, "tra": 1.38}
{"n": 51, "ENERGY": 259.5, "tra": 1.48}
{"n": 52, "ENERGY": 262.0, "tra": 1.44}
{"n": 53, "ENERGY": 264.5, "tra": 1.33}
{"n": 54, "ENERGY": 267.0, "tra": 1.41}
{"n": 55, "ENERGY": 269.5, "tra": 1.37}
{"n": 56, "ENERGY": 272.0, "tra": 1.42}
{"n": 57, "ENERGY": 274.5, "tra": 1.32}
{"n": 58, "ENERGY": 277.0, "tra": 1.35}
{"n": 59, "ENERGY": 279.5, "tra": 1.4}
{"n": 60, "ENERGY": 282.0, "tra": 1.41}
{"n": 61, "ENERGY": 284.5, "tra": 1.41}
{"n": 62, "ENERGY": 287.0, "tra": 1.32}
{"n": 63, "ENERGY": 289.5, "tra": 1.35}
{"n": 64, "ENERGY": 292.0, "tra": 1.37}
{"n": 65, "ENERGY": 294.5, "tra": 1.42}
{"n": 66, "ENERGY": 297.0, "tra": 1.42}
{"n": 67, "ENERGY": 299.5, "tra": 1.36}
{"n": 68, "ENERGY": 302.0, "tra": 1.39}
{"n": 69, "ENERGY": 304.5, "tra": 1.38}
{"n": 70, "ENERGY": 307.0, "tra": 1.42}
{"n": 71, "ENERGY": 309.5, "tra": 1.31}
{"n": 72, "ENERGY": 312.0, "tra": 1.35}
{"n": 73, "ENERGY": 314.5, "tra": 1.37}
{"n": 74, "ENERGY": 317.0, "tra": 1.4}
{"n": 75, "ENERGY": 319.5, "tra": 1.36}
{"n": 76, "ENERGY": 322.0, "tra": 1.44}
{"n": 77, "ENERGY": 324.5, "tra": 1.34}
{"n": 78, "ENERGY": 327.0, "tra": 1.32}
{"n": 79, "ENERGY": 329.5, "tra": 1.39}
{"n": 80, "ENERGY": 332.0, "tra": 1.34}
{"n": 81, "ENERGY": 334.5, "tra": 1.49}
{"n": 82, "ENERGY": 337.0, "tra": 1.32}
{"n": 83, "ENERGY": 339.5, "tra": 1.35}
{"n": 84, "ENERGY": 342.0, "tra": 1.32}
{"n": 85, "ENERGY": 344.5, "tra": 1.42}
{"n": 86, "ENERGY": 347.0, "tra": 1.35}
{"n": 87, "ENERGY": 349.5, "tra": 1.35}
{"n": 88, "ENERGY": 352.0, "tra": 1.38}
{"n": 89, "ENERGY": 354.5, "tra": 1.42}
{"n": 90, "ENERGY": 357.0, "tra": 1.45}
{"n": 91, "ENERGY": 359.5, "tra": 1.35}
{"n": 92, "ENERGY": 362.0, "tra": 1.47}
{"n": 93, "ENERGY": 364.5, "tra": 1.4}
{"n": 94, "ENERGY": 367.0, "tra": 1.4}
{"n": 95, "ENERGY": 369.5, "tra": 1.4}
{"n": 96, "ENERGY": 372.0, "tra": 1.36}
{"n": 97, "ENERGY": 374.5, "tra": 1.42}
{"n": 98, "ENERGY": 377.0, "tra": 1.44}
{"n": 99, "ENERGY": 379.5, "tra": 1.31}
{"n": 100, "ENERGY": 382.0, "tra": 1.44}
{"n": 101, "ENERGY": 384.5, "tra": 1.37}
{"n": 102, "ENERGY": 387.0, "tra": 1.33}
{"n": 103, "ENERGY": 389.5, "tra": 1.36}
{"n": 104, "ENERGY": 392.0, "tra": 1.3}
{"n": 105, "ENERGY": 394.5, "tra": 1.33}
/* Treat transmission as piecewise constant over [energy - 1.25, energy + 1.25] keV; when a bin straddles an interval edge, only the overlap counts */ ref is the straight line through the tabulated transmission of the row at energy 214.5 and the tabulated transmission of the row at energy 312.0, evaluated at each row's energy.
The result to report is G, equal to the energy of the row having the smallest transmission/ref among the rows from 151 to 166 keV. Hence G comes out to 159.5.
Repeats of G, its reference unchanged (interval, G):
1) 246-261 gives 254.5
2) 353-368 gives 359.5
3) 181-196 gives 184.5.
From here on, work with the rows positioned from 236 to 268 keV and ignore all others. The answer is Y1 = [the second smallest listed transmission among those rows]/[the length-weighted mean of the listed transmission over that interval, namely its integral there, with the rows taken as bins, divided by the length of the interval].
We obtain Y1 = 0.94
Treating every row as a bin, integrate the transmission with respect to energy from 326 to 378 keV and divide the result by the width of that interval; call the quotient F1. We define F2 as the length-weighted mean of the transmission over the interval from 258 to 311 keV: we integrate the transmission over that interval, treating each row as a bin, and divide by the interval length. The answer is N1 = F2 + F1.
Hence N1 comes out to 2.772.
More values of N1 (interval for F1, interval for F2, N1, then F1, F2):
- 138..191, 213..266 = 2.640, 1.30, 1.34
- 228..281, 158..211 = 2.722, 1.36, 1.36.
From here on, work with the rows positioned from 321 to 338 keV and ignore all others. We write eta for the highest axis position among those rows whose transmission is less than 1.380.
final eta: 337.0 keV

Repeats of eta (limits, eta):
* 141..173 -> 169.5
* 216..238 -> 237.0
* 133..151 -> 149.5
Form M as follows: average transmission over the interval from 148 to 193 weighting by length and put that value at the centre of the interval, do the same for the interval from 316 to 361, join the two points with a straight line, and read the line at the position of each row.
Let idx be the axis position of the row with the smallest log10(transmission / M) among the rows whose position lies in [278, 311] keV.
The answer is 309.5 keV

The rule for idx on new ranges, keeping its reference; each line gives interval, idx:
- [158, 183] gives 174.5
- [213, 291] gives 254.5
